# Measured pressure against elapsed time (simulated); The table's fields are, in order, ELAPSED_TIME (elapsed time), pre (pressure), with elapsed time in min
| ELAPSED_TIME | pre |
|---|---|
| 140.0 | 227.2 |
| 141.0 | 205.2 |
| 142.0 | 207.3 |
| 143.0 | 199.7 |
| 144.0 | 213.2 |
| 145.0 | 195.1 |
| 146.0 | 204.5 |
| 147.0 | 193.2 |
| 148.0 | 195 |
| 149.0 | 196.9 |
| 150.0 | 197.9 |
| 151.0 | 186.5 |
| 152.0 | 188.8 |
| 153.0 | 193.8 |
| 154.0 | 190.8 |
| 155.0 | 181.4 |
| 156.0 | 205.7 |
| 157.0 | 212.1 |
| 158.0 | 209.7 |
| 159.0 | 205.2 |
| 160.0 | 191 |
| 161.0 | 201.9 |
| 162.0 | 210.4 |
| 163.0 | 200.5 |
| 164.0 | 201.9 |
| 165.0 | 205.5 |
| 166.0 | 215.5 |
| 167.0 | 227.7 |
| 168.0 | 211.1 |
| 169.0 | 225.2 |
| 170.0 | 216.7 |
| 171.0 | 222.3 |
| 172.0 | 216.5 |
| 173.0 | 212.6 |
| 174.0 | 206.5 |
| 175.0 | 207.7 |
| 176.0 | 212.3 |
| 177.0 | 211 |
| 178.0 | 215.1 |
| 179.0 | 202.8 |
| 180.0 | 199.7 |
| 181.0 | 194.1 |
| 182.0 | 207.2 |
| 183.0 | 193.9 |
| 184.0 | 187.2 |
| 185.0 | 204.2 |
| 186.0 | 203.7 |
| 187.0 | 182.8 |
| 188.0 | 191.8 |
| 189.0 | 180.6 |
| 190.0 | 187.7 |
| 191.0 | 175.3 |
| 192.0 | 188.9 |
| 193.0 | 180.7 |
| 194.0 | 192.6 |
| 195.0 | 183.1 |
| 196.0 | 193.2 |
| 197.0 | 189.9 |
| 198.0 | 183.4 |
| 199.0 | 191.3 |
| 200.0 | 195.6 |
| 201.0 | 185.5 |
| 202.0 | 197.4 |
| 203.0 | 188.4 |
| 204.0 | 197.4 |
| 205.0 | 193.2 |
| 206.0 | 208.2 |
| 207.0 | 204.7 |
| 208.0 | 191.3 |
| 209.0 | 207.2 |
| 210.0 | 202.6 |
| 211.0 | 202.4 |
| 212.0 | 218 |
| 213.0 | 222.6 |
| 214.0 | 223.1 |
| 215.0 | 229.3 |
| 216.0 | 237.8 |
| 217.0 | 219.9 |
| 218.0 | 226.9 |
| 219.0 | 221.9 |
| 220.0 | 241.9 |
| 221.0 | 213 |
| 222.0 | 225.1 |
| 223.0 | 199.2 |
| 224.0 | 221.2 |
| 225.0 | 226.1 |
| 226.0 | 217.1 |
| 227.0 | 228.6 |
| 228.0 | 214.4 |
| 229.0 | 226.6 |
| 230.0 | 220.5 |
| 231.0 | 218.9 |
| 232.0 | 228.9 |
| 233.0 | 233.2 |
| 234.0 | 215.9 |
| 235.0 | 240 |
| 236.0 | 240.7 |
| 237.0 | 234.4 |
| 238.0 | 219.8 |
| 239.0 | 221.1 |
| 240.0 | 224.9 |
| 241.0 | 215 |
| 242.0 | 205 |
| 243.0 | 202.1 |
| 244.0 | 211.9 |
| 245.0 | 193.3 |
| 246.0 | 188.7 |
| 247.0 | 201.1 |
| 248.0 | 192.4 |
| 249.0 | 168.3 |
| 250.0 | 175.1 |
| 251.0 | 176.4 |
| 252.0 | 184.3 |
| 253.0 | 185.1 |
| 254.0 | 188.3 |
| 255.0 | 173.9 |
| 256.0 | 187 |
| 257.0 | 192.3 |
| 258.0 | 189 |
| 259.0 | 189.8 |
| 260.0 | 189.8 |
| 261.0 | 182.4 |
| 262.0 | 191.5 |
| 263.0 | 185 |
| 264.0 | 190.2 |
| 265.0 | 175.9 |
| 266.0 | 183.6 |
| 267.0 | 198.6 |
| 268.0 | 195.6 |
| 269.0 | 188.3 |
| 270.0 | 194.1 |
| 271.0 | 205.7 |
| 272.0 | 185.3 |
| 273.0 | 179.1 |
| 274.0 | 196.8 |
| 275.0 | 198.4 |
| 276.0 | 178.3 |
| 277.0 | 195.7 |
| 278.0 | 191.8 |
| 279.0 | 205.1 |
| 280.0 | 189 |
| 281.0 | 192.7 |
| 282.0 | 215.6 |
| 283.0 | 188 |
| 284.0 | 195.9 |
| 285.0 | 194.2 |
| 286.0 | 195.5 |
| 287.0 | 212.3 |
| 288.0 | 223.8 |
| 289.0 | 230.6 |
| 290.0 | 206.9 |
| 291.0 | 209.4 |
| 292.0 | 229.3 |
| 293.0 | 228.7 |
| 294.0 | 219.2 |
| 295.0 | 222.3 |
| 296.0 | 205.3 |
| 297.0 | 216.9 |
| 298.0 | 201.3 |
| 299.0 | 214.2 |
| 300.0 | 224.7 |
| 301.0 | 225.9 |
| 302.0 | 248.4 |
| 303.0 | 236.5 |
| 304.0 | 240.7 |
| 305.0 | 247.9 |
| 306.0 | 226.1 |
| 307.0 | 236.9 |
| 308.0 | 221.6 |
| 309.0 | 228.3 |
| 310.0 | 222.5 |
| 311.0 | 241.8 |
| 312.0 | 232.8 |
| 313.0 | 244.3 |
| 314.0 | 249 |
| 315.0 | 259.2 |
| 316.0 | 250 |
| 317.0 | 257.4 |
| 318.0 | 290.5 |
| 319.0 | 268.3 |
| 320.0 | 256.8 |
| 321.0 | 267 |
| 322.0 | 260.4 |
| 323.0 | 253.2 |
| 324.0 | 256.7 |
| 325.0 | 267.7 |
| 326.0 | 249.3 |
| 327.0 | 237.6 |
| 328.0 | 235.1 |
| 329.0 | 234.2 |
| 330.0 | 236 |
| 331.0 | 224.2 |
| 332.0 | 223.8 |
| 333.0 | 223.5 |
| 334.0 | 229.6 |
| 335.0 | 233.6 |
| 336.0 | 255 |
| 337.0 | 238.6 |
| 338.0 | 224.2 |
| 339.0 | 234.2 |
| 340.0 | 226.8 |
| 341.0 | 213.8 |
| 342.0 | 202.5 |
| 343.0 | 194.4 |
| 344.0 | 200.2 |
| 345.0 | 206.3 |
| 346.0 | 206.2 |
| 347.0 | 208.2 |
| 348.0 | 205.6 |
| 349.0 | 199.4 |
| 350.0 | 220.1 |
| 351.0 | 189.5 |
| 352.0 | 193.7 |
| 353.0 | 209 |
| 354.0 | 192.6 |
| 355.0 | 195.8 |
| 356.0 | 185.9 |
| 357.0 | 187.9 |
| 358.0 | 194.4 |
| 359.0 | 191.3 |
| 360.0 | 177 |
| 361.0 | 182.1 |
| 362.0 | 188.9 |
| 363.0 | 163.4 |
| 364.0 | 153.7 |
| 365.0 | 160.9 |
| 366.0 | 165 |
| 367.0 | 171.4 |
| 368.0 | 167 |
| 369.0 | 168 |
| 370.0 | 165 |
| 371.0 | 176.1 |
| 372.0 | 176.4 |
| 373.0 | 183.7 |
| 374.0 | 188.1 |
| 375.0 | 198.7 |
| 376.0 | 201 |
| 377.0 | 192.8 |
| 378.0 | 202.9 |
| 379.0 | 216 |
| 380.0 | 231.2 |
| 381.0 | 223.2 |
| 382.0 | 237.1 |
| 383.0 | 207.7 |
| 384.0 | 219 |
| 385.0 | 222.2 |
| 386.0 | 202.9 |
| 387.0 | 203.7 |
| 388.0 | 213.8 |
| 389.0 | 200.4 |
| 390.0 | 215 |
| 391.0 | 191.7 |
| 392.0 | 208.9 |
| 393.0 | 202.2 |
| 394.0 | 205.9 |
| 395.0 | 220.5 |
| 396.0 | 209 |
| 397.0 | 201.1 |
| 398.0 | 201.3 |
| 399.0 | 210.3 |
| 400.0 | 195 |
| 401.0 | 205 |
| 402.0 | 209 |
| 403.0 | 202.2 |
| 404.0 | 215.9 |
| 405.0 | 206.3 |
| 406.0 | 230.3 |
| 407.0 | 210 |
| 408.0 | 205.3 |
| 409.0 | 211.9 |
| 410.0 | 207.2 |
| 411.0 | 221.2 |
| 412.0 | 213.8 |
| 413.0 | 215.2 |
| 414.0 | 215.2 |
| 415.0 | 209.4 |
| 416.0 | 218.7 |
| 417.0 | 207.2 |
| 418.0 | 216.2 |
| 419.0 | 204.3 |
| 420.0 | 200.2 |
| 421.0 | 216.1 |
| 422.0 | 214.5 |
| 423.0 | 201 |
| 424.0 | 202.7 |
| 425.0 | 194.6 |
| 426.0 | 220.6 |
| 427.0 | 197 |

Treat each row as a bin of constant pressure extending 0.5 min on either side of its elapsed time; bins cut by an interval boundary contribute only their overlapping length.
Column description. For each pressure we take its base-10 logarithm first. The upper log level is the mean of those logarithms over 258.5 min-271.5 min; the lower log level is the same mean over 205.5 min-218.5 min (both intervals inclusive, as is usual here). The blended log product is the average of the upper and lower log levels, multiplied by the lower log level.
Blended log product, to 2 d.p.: 5.37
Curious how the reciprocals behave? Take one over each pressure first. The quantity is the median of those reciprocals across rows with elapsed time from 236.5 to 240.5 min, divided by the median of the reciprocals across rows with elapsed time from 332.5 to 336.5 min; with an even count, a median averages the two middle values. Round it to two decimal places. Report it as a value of 1.04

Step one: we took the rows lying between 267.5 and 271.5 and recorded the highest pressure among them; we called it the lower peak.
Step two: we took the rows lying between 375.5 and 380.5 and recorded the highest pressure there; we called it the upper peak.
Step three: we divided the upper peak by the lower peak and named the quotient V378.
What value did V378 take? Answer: 1.12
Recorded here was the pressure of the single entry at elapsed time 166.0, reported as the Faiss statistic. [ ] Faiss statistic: 215.5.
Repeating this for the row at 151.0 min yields 186.5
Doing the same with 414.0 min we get 215.2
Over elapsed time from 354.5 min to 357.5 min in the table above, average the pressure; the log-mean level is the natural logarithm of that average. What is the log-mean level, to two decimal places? 5.25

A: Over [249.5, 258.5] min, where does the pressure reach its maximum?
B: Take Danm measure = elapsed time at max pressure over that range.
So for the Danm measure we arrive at 257.0 min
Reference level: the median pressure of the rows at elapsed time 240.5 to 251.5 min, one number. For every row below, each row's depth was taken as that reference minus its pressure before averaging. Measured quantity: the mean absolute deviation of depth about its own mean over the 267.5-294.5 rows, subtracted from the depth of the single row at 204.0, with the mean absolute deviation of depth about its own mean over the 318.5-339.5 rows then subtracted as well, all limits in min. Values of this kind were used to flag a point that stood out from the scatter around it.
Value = -30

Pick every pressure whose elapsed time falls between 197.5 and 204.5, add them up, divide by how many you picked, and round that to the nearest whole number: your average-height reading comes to 191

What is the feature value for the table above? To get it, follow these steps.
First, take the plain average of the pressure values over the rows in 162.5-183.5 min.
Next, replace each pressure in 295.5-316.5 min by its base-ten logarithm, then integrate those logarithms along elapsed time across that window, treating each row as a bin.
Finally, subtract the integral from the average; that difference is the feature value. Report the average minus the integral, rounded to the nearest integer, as 160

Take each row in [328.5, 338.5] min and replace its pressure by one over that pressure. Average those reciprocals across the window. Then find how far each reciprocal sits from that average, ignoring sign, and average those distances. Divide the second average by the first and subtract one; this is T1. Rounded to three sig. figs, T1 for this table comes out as -0.969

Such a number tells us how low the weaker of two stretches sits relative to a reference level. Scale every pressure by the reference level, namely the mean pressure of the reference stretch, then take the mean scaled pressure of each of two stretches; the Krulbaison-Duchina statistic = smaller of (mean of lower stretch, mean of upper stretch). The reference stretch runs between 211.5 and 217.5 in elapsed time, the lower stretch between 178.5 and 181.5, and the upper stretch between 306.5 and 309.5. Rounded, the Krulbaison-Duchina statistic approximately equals 0.88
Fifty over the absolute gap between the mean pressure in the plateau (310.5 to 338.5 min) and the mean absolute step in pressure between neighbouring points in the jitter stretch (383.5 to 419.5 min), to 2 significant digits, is 0.21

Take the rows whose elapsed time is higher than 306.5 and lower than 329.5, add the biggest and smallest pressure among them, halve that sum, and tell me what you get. 256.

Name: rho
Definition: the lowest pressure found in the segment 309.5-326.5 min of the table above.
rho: 222.5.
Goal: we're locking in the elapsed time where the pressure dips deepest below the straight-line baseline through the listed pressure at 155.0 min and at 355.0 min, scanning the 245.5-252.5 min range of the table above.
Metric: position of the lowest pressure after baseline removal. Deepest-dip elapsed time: 249.0 min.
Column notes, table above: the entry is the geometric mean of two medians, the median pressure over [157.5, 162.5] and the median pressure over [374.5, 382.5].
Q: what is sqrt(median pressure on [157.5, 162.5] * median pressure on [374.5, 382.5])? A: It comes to 207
